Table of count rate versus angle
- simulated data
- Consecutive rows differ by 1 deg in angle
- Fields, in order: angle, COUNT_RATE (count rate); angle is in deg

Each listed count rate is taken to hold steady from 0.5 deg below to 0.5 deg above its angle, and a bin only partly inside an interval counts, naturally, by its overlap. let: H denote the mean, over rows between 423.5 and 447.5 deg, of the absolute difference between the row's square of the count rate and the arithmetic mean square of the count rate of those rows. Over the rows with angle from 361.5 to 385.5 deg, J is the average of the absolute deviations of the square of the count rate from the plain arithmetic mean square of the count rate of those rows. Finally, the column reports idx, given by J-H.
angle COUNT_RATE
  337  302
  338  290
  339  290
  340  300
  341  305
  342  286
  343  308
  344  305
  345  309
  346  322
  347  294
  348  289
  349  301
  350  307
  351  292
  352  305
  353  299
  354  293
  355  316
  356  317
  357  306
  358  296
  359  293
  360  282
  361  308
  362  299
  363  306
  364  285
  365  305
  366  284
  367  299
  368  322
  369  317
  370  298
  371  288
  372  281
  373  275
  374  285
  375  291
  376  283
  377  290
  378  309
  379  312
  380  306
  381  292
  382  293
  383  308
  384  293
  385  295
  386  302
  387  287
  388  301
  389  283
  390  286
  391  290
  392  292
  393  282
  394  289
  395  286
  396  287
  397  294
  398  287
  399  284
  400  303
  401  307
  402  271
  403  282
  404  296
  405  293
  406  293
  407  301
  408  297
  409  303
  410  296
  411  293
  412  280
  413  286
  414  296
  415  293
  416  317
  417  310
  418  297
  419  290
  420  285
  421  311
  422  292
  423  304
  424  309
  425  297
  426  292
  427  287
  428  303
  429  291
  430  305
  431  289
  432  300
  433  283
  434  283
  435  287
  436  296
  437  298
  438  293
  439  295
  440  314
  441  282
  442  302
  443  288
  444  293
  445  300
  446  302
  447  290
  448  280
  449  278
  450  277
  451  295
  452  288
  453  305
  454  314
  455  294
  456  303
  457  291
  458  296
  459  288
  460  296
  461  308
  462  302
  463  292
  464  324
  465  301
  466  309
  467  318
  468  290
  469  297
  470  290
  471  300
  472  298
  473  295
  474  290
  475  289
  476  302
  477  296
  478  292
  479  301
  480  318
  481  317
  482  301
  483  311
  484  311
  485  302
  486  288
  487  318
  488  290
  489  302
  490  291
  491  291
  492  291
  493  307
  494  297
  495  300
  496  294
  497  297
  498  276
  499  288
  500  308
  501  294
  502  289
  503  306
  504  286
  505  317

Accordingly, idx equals 1915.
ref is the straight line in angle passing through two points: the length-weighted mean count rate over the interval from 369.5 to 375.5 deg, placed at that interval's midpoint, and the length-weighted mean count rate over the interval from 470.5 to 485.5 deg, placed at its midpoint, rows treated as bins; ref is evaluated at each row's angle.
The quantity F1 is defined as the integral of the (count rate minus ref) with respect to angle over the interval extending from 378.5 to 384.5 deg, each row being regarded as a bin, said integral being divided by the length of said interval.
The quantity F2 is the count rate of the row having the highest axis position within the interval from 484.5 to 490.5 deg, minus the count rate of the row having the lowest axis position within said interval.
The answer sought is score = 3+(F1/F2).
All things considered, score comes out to 1.8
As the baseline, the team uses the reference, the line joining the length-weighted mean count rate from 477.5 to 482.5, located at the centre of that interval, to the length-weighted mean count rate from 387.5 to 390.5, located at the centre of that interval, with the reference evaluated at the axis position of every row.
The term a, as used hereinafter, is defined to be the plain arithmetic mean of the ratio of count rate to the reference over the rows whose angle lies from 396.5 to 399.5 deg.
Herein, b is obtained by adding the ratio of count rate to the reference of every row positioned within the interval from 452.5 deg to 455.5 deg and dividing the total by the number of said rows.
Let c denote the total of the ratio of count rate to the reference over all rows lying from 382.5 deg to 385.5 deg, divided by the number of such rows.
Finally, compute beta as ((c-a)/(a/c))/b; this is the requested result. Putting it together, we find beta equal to 0.046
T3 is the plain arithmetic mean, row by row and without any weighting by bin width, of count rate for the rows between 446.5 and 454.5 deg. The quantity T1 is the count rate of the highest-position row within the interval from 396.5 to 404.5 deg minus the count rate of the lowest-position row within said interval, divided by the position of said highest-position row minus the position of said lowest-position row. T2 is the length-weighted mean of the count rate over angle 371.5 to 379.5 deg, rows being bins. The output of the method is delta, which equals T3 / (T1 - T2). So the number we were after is -1.00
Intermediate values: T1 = 0.3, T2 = 291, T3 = 291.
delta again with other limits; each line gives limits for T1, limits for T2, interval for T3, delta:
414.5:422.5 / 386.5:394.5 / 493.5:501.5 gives -1.02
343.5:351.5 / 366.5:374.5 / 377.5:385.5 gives -1.01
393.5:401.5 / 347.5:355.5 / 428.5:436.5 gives -0.98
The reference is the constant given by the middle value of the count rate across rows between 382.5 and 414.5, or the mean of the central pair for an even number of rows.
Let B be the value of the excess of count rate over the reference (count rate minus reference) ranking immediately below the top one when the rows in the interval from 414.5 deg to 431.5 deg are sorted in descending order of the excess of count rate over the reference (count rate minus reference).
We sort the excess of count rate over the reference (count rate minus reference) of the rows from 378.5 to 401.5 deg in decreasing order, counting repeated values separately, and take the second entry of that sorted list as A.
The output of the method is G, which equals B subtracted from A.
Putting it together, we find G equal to -3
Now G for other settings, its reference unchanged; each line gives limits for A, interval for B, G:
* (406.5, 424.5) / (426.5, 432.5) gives 8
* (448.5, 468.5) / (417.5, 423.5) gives 14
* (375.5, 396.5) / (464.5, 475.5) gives 0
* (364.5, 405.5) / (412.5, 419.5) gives 7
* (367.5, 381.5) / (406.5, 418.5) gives 7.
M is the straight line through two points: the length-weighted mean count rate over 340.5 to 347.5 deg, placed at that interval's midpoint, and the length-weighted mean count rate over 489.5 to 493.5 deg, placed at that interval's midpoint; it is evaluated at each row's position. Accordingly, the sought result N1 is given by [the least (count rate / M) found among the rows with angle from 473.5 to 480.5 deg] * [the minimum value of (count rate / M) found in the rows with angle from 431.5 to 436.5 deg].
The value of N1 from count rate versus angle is 0.93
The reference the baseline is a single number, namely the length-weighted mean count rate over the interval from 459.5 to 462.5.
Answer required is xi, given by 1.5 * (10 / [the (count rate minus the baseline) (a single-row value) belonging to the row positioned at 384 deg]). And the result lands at -1.7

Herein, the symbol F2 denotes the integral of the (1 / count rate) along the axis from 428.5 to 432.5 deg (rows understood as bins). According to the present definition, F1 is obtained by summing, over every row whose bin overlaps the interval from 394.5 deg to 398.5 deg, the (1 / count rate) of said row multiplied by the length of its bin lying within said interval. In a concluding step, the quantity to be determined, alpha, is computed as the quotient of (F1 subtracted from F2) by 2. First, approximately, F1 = 0.0139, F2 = 0.0135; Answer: -0.0002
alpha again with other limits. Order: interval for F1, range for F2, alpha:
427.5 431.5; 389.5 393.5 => 0.0002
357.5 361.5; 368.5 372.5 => 0.0000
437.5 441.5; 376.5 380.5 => -0.0002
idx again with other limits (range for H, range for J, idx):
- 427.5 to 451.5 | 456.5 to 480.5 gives 91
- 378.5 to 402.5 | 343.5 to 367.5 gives 548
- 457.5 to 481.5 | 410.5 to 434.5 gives -14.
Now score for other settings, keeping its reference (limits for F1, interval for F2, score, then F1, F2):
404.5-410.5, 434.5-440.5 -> 3.2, 6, 27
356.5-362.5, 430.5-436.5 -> 4.8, 13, 7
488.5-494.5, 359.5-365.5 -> 2.7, -7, 23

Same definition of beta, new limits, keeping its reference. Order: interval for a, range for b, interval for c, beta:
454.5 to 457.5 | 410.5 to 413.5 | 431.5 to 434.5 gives -0.012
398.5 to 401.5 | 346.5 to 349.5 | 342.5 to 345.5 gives 0.070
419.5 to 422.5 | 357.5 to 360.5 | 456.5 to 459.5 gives -0.034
